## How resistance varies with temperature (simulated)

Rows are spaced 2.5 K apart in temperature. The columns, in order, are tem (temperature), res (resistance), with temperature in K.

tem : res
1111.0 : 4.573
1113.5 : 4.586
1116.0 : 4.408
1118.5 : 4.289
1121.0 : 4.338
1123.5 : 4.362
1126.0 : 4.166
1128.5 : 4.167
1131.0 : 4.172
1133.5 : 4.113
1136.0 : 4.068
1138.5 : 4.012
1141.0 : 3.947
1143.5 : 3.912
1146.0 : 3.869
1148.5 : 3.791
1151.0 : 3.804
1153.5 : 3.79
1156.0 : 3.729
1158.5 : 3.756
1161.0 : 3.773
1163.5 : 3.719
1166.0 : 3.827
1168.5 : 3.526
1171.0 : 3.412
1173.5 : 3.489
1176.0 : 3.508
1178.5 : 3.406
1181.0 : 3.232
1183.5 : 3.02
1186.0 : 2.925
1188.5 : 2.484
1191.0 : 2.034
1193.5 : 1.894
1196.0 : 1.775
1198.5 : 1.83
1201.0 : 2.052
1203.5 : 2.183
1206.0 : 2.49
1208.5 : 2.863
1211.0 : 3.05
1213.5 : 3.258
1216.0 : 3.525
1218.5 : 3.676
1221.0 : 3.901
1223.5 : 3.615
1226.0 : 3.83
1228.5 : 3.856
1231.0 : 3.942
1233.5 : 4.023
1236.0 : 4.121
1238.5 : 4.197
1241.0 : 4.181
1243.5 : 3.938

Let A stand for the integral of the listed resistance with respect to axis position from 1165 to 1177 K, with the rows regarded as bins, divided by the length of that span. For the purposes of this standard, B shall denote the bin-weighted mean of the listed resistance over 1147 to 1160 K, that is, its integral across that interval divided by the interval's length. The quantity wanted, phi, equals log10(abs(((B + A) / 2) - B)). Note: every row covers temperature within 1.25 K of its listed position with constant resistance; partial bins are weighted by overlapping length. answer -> -0.9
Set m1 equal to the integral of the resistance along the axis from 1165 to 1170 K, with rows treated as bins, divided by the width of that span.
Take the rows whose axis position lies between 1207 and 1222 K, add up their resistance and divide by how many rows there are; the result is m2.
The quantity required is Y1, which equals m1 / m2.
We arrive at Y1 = 1.1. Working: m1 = 3.66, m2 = 3.4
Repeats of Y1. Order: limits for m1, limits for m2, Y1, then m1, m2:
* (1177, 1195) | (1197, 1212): 1.1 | 2.71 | 2.4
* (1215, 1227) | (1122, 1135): 0.9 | 3.71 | 4.2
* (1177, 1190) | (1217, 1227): 0.8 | 3.00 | 3.8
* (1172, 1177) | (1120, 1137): 0.8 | 3.49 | 4.2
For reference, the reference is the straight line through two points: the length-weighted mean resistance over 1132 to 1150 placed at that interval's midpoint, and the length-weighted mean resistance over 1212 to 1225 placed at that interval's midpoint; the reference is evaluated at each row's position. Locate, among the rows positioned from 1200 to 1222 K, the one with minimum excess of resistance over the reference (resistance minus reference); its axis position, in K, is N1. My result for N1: 1201.0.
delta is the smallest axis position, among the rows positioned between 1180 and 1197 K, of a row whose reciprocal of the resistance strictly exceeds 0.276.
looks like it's 1181.0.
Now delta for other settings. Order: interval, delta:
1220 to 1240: 1223.5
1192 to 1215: 1193.5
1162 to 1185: 1168.5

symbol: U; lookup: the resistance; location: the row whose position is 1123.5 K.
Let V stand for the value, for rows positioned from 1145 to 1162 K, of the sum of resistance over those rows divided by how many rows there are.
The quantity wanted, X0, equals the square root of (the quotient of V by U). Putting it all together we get 0.93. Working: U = 4.362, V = 3.79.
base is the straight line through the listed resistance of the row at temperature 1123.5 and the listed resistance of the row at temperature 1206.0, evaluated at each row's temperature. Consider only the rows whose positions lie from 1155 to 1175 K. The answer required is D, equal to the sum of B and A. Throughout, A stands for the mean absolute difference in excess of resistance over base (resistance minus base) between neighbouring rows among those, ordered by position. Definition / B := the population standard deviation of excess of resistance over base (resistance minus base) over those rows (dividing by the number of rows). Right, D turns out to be 0.2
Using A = 0.11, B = 0.10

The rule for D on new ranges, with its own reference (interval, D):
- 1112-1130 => 0.2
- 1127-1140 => 0.0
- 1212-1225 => 0.5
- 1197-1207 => 0.6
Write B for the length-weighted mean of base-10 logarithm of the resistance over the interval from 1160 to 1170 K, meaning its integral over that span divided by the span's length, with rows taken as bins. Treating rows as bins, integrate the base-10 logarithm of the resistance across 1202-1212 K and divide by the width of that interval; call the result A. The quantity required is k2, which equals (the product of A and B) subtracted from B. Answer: 0.33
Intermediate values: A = 0.41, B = 0.57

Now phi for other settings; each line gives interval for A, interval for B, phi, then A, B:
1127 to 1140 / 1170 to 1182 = -0.5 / 4.10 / 3.4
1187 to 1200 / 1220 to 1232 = 0.0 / 2.02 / 3.8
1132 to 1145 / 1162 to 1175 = -0.7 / 4.01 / 3.6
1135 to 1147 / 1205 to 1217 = -0.3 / 3.96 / 3.0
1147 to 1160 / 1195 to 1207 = -0.1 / 3.78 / 2.1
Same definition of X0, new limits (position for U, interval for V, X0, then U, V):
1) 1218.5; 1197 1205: 0.74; 3.676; 2.02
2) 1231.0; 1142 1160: 0.98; 3.942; 3.81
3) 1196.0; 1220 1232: 1.47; 1.775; 3.83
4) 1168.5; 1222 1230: 1.03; 3.526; 3.77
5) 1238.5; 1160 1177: 0.93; 4.197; 3.61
